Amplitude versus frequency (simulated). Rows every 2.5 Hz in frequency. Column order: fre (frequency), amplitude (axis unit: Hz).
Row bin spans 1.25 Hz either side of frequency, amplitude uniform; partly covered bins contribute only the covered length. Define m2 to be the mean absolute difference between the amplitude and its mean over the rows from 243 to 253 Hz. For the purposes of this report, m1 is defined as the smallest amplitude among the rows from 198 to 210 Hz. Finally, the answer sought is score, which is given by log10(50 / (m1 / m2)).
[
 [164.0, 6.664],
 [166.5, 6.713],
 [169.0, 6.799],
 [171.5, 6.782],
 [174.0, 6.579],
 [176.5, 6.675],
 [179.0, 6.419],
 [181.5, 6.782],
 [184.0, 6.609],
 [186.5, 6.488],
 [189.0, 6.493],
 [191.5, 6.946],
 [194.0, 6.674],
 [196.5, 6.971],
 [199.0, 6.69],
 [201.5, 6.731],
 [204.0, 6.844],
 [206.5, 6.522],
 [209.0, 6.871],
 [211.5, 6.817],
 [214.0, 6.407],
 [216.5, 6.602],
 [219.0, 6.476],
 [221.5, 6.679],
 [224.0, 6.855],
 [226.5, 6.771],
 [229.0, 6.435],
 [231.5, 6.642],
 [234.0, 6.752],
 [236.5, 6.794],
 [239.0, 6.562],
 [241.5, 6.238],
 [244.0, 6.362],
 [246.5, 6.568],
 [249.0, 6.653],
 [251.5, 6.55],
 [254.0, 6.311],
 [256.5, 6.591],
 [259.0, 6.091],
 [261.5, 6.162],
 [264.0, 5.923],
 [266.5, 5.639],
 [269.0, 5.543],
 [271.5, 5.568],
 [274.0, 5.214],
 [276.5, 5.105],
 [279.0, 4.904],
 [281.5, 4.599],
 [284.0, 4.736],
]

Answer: -0.18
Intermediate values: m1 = 6.522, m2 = 0.086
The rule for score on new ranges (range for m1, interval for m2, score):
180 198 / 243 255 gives -0.03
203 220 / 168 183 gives -0.04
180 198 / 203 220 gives 0.11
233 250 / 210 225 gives 0.06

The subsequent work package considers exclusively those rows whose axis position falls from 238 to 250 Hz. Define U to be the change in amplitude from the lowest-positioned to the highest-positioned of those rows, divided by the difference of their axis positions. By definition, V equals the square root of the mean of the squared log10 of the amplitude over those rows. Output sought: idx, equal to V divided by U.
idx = 89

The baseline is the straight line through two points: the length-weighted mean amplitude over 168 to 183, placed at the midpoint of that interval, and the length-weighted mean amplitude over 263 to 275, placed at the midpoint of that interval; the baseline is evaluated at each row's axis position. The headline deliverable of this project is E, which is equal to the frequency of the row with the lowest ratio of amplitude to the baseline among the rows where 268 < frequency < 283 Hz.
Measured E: 281.5 Hz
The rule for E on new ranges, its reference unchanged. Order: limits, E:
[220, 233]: 229.0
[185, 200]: 186.5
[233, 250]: 241.5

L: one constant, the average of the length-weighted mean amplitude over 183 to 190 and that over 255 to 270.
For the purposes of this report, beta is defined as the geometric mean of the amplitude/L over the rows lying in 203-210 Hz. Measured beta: 1.08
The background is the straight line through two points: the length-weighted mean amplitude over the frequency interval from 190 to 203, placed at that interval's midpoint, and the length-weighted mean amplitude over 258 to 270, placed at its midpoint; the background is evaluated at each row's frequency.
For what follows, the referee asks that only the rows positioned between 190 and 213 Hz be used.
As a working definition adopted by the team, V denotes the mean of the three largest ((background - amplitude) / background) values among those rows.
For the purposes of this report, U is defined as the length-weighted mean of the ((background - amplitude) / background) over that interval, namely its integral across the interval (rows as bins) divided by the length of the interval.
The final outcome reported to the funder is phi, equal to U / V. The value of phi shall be -0.4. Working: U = -0.01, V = 0.018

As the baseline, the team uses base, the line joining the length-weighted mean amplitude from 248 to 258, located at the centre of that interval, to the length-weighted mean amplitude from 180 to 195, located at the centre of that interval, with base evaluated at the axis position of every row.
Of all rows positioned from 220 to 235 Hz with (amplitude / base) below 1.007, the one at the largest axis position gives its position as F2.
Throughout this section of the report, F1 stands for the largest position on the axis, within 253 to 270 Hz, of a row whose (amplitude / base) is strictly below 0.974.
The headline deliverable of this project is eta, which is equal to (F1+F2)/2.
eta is 249.0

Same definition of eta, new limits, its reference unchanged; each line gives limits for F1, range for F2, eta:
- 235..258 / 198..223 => 236.5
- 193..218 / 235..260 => 236.5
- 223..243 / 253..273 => 256.5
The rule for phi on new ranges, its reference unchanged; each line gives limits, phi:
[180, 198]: 0.5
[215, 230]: 4.0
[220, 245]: 2.6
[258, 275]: 0.3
